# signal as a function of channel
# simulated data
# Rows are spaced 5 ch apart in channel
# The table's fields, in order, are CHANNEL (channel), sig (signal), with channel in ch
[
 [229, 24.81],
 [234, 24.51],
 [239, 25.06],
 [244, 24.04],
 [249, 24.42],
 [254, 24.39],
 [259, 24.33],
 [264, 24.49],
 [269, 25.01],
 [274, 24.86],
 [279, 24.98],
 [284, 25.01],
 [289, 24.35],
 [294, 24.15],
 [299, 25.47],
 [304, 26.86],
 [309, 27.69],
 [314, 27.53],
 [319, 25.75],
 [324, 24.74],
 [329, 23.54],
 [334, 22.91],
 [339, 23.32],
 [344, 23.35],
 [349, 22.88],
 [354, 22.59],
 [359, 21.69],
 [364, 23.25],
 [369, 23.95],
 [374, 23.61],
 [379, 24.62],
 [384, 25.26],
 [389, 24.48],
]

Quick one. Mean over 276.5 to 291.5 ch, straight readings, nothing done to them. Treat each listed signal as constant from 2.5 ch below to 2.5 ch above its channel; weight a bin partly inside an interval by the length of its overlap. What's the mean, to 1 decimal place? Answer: 24.8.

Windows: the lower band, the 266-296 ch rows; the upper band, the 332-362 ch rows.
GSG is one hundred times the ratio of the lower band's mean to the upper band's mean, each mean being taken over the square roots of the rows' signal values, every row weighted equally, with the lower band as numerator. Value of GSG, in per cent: 104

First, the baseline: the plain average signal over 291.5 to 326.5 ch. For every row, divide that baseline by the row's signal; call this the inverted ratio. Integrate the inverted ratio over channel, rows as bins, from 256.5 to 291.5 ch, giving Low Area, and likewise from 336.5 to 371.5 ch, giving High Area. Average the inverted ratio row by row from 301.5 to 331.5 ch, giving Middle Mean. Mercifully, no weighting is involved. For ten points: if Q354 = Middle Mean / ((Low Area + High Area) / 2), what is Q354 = 0.026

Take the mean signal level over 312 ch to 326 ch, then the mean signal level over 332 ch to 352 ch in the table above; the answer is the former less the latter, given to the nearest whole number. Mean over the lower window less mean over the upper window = 3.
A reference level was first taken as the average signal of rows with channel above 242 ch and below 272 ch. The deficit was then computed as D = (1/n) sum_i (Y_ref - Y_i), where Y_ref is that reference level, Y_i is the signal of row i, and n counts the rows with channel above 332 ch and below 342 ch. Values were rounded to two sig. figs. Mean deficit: 1.3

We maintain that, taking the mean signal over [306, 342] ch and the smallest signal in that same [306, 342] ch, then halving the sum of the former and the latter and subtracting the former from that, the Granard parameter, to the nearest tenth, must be -1.1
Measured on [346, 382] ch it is -0.8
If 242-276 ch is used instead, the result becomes -0.2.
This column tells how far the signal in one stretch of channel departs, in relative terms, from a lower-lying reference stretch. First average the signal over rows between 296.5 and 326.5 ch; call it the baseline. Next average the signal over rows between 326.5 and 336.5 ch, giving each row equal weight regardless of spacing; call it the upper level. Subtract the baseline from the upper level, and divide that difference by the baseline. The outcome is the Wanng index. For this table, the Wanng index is -0.118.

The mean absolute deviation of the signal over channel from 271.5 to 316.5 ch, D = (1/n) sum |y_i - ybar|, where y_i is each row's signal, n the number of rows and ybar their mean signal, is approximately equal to 1.14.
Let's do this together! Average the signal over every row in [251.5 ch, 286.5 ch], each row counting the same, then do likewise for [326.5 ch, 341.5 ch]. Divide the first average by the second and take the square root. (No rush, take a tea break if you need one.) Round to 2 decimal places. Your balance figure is 1.03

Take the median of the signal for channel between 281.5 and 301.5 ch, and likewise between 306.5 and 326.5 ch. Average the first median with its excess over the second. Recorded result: 11.4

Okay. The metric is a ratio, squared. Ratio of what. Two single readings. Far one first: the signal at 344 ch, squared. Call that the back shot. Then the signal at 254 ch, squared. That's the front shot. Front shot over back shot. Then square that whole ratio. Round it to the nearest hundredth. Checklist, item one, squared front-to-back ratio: 1.19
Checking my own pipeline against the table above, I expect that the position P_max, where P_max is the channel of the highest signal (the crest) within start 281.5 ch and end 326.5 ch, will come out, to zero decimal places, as 309 ch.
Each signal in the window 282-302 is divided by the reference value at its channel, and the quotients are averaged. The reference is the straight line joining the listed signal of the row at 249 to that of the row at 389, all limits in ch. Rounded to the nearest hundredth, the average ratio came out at 1.01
